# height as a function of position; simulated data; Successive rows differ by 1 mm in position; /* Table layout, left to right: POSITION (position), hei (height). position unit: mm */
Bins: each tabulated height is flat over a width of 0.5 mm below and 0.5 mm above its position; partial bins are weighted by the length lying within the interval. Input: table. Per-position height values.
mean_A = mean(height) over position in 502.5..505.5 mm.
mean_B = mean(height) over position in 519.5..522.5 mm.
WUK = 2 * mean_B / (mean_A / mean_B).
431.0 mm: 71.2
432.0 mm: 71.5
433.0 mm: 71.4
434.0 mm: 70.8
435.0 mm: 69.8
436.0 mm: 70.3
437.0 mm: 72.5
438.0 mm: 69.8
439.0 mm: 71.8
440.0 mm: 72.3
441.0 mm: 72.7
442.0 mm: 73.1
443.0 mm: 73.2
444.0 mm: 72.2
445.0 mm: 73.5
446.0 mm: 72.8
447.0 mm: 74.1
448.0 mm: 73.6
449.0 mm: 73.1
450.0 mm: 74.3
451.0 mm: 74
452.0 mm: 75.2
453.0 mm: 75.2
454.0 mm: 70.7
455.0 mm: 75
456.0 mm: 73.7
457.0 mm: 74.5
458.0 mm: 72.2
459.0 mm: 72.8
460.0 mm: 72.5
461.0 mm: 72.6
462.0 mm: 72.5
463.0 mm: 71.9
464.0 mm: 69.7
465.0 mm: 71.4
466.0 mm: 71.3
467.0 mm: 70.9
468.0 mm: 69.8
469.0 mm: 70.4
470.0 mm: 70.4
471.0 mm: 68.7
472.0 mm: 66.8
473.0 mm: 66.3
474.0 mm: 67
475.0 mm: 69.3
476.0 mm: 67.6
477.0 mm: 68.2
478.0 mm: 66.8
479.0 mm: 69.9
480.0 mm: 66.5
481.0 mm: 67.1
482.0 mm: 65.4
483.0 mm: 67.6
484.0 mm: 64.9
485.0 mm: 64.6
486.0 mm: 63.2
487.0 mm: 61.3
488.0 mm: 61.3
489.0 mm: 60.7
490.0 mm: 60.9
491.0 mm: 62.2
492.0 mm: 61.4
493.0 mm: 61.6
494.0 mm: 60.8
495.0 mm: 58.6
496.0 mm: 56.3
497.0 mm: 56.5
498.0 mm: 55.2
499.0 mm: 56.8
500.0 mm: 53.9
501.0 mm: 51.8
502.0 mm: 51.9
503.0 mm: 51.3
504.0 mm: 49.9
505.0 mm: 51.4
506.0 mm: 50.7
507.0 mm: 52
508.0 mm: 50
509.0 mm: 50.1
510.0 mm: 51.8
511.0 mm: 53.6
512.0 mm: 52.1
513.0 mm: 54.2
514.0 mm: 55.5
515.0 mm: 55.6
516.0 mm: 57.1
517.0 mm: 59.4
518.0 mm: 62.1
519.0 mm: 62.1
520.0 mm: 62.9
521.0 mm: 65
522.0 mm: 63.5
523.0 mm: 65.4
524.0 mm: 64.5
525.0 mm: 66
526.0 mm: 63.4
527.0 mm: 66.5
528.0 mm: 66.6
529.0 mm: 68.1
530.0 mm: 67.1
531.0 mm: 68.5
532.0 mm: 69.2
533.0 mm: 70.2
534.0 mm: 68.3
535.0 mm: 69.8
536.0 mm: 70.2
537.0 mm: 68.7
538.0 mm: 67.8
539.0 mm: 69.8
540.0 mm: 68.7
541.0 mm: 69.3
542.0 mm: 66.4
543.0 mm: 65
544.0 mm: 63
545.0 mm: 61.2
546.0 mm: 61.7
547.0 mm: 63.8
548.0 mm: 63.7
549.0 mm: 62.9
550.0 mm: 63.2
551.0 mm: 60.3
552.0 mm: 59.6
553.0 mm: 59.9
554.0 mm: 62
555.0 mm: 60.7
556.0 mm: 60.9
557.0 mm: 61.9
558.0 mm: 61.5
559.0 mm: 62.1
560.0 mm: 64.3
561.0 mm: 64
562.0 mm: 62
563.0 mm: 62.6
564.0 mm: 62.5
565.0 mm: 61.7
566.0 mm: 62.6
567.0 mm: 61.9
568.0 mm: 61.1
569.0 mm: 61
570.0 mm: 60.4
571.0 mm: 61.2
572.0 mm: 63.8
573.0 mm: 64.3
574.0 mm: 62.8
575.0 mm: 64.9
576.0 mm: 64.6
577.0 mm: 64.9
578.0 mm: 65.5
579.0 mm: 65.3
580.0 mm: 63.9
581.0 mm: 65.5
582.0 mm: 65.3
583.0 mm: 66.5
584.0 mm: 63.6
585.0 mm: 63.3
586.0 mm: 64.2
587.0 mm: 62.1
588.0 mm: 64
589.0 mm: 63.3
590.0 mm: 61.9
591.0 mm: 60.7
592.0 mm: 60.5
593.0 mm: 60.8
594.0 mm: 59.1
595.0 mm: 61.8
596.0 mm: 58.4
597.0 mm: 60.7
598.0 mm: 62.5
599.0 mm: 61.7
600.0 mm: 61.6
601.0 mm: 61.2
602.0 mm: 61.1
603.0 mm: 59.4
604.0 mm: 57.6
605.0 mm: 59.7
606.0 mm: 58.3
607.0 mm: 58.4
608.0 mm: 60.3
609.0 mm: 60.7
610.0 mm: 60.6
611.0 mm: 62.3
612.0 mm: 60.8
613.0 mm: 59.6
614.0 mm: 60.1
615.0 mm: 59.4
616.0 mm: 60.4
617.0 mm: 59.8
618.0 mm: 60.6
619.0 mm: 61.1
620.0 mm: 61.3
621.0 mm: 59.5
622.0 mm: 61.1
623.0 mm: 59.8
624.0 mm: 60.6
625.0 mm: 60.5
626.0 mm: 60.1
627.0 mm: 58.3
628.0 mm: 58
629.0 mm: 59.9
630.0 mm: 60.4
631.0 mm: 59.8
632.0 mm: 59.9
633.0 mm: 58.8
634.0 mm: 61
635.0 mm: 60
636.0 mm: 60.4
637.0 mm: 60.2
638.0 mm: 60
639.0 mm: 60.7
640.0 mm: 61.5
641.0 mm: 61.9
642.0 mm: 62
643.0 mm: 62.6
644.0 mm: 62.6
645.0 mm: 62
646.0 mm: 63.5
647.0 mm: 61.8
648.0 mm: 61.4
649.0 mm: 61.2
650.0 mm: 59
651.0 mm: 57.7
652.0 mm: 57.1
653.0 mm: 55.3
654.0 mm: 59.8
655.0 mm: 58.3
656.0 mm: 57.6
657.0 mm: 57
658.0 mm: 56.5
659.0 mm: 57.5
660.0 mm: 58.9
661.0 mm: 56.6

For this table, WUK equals 160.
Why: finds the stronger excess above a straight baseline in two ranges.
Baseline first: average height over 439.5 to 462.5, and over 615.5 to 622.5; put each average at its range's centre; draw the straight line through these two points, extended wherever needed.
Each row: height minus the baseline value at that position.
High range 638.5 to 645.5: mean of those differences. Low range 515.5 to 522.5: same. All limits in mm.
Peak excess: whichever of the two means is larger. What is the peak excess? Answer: 3.1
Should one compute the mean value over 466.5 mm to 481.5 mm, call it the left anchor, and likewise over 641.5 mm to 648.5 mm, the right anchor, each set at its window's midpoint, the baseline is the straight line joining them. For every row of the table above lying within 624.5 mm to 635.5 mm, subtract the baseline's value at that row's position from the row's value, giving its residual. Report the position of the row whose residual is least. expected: 628.0 mm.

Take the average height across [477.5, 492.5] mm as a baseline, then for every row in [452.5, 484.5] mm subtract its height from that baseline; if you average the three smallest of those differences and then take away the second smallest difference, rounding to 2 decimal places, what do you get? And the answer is 0.10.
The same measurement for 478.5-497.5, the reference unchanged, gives -0.60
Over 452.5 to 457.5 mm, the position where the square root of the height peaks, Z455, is 453.0 mm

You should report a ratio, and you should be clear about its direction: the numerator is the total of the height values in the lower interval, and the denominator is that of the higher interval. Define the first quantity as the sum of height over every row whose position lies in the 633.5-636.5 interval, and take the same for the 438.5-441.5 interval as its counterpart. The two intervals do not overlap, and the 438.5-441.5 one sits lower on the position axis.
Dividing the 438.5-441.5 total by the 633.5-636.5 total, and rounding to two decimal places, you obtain 1.20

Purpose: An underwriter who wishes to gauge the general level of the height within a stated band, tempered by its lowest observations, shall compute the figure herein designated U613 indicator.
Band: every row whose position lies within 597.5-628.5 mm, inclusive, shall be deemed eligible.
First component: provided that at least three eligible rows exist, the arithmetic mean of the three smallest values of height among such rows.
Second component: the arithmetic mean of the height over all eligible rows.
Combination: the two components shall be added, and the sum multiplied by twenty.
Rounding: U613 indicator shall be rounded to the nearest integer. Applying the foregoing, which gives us 2363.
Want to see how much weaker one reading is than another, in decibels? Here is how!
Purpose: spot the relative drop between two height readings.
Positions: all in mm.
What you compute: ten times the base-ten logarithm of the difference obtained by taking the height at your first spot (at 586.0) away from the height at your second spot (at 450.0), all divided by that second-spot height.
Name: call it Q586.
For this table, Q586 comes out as -9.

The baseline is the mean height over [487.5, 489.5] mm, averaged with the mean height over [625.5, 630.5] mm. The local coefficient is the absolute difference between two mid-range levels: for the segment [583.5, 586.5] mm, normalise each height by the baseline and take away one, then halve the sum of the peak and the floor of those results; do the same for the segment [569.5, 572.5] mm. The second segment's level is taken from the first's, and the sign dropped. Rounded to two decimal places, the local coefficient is 0.03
